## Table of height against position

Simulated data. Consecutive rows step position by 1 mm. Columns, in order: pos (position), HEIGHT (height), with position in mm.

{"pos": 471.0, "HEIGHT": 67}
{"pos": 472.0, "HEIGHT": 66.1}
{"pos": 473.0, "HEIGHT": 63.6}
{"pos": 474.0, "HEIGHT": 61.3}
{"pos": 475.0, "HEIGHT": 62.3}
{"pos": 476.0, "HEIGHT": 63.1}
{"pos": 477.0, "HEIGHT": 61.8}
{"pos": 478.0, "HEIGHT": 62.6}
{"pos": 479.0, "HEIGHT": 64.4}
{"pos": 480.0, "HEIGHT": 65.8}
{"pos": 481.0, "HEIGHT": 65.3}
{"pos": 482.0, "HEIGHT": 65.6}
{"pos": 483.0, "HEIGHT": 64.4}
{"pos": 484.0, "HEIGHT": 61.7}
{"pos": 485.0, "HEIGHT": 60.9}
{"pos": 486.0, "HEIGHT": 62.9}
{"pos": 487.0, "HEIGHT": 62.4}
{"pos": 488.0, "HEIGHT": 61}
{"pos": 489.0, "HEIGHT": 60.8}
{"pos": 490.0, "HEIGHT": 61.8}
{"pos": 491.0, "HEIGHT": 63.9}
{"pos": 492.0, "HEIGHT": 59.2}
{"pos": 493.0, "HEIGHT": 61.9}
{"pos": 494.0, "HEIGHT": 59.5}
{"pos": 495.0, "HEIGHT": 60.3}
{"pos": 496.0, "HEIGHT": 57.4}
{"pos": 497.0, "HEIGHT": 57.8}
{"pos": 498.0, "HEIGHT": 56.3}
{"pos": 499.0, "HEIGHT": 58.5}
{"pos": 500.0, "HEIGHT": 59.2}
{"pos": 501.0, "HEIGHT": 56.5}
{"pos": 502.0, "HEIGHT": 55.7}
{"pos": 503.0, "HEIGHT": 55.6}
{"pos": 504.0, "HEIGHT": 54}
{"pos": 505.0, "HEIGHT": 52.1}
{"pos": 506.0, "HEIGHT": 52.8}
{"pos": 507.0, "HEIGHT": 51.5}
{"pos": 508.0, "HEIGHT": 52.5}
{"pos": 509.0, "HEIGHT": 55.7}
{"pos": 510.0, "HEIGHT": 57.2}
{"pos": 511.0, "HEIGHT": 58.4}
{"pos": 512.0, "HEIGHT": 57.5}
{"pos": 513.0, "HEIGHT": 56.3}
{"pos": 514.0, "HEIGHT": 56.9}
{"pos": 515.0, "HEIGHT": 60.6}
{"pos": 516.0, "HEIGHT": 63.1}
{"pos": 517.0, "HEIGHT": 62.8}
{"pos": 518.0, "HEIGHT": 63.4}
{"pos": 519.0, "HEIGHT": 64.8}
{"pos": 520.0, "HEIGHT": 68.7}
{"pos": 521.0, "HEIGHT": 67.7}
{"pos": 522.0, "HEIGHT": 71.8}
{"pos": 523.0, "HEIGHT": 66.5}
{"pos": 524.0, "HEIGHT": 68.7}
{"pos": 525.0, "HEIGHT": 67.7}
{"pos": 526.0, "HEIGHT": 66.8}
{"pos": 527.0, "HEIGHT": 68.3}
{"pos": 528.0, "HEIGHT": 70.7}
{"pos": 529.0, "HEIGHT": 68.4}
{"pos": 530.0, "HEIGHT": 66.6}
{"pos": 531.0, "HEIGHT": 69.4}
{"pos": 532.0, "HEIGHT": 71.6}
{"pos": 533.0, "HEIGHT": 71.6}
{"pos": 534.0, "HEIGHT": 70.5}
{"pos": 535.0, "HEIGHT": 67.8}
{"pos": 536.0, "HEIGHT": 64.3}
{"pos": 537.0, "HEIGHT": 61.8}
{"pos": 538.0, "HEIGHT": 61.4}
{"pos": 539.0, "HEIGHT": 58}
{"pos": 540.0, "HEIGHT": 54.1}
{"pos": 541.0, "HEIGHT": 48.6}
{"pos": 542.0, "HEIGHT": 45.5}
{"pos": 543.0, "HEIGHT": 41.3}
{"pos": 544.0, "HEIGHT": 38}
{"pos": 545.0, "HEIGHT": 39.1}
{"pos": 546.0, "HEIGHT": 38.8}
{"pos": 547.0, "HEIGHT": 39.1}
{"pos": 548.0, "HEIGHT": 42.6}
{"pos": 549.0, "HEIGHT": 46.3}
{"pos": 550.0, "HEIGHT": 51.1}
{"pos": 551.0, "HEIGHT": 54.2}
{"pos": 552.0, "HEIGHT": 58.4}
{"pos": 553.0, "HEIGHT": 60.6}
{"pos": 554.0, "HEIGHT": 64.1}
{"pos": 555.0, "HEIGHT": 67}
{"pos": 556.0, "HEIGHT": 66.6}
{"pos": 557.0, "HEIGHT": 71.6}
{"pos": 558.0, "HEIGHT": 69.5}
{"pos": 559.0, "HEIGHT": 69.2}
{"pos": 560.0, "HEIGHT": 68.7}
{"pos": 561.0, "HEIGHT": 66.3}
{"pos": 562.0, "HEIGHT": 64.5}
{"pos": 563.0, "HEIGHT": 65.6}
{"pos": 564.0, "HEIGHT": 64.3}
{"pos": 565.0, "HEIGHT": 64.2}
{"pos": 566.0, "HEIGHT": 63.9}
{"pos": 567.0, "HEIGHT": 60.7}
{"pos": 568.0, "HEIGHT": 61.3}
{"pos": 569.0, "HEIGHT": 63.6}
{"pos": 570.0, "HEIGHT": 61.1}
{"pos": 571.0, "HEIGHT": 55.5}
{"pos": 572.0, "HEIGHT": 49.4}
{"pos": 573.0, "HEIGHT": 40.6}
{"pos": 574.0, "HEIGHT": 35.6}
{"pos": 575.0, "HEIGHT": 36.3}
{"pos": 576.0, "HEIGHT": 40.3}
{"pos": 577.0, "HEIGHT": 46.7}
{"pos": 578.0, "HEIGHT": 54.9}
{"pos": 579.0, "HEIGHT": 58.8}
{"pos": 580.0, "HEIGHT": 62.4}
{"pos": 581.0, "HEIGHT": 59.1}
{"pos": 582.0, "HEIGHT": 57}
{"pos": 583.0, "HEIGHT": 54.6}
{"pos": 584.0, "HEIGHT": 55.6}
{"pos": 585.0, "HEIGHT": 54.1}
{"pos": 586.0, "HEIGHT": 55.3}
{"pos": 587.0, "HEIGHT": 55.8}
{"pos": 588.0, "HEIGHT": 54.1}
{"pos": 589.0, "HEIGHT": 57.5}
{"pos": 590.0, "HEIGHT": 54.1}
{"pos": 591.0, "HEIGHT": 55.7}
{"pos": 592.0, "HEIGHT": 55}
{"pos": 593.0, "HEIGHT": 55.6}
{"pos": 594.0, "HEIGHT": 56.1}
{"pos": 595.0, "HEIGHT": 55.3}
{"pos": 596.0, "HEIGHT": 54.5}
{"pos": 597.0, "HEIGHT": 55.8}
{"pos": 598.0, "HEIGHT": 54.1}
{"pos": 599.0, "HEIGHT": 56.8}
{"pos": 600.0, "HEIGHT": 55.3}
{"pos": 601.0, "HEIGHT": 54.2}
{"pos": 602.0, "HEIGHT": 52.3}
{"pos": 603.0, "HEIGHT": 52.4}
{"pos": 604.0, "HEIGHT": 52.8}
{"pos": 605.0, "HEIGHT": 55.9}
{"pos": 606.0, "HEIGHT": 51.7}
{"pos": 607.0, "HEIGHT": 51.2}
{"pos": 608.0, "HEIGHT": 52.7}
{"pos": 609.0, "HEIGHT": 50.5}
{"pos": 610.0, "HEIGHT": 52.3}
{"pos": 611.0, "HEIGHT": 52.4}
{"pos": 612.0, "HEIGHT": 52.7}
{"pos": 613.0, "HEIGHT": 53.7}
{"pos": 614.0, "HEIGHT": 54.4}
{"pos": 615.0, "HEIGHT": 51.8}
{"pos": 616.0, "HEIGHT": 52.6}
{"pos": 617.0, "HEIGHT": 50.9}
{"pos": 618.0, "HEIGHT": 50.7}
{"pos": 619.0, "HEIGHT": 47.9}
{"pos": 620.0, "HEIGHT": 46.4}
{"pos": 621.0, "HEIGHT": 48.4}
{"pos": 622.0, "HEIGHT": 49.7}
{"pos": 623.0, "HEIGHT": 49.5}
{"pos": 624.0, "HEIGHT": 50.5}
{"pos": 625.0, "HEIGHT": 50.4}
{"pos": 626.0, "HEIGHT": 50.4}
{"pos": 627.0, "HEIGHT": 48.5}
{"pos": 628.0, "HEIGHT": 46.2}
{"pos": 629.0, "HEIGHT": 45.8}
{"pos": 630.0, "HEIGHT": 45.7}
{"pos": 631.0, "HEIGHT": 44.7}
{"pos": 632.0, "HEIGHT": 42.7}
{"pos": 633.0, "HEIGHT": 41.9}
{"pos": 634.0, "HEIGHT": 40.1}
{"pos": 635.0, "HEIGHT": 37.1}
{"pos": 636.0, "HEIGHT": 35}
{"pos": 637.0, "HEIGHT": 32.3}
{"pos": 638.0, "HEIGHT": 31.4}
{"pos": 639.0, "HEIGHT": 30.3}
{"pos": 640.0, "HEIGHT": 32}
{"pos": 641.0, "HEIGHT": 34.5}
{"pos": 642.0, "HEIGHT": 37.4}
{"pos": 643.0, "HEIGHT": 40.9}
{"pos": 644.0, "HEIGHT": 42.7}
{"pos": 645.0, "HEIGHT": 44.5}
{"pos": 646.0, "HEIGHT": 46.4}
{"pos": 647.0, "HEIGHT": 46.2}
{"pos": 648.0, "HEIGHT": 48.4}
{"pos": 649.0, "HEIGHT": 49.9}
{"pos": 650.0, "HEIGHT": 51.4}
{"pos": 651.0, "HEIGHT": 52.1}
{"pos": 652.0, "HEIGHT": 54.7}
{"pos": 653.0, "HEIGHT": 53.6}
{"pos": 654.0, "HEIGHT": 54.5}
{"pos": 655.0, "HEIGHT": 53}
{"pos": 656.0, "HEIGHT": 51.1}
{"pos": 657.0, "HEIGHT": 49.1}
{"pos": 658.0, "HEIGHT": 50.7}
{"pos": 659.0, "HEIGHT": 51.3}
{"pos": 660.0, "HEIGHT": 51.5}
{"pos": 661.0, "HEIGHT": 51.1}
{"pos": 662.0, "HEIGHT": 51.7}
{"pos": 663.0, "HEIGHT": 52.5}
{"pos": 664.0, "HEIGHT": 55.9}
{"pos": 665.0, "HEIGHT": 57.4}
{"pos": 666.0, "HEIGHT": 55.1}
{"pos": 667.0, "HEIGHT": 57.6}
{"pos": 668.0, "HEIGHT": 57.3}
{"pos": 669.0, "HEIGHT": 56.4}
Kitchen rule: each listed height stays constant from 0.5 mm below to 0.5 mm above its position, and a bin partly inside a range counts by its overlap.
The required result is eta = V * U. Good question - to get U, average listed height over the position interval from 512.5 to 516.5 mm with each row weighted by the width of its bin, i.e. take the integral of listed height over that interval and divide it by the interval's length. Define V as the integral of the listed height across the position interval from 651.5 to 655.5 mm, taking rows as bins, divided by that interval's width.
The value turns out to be 3195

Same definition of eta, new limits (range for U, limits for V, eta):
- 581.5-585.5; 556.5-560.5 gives 3859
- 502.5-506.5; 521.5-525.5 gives 3683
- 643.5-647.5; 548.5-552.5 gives 2360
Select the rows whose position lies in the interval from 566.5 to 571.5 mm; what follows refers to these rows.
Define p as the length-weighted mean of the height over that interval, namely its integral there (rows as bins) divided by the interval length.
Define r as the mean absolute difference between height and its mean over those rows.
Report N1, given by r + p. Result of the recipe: 62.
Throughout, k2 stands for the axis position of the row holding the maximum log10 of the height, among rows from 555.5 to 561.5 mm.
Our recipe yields 557.0 mm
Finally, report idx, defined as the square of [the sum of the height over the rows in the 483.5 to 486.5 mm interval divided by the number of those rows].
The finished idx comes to 3823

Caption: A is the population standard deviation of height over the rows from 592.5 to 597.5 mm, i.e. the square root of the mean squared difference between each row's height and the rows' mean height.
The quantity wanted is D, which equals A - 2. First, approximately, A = 0.5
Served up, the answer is -1.45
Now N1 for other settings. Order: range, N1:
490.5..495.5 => 63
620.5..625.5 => 50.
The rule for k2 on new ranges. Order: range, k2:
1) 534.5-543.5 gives 535.0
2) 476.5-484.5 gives 480.0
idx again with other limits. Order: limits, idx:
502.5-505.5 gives 2905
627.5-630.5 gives 2107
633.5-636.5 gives 1399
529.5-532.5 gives 4789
